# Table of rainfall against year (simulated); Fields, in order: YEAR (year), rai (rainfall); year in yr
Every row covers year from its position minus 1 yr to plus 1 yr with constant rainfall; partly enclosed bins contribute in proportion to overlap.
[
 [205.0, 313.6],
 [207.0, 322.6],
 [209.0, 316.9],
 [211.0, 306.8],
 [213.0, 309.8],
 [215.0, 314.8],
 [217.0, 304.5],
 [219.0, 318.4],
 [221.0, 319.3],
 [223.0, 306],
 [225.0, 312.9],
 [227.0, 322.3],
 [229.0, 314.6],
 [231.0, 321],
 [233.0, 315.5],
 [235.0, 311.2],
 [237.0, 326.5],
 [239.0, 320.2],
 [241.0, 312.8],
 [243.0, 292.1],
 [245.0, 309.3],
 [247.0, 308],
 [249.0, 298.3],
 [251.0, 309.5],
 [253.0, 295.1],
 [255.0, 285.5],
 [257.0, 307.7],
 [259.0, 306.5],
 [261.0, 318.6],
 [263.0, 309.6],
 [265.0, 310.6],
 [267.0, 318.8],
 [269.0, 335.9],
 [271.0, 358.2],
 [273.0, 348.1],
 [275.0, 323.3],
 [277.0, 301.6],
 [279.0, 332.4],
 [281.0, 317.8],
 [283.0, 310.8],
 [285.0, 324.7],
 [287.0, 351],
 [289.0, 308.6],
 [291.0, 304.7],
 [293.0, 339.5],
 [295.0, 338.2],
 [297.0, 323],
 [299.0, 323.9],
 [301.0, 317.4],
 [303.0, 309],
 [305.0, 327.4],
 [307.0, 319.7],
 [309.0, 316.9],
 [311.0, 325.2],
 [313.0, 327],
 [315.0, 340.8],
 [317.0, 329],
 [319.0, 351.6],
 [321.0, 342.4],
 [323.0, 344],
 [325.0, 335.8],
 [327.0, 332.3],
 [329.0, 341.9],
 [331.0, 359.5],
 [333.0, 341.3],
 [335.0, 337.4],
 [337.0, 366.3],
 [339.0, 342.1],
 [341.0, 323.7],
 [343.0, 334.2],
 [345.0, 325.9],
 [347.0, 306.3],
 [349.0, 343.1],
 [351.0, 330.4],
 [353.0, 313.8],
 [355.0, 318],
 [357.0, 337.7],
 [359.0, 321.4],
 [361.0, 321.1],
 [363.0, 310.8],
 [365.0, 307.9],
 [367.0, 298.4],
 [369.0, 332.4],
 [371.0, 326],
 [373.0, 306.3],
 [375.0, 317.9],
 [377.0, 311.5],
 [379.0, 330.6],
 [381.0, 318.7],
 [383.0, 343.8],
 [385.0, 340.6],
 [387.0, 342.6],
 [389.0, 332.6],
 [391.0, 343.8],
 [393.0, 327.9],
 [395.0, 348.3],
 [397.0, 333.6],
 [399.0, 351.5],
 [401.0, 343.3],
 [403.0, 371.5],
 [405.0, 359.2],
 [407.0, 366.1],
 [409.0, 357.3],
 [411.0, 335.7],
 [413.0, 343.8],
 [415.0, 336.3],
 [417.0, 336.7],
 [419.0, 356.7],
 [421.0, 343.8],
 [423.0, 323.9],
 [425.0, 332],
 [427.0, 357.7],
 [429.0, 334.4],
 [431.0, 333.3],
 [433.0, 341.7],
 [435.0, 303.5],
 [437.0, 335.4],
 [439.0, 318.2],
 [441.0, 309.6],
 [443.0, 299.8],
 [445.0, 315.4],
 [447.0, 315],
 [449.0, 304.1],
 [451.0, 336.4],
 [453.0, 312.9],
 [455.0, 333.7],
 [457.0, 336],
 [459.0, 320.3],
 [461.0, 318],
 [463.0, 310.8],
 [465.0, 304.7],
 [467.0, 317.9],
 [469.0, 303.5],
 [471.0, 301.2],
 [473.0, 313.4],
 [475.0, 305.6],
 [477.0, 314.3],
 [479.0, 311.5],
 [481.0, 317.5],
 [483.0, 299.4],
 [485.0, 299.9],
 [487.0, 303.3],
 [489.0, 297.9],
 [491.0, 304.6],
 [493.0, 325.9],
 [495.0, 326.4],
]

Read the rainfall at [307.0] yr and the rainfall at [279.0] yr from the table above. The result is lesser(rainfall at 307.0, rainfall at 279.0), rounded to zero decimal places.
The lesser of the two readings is 320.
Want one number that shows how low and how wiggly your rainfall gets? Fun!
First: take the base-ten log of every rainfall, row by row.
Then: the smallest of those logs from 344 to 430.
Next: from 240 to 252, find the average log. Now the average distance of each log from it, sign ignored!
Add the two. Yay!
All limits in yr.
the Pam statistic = 2.48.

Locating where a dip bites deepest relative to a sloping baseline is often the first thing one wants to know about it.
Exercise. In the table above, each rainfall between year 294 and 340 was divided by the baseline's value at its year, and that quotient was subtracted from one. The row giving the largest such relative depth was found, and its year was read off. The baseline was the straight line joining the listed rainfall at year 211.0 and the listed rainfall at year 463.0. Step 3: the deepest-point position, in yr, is 303.0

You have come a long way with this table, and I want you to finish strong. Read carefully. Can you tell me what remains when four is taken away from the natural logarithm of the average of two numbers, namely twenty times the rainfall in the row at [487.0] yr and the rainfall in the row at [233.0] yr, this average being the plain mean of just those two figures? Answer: 4.068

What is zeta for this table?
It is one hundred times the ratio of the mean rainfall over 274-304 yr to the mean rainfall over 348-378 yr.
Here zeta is 101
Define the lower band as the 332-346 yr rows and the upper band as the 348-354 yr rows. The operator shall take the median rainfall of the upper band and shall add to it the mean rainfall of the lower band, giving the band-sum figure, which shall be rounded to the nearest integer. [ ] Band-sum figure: 669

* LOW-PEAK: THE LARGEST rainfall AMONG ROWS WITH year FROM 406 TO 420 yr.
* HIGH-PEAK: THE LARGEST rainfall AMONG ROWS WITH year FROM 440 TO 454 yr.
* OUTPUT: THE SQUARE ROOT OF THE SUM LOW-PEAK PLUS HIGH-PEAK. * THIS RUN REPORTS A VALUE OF 26.5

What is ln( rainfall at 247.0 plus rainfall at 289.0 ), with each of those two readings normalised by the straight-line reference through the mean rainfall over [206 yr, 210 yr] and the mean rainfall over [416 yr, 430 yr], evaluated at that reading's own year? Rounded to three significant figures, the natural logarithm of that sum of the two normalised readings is 0.639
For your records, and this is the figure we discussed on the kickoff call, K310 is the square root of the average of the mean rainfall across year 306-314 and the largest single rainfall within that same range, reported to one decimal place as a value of 18.0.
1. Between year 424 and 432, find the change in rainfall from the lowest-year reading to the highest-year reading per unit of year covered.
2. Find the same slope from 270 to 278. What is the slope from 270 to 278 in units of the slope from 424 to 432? -44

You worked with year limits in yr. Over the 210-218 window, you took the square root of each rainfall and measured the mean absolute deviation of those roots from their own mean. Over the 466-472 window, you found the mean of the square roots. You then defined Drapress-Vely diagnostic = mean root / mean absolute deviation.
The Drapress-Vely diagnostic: 186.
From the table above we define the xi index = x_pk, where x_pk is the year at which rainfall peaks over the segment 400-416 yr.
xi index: 403.0 yr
